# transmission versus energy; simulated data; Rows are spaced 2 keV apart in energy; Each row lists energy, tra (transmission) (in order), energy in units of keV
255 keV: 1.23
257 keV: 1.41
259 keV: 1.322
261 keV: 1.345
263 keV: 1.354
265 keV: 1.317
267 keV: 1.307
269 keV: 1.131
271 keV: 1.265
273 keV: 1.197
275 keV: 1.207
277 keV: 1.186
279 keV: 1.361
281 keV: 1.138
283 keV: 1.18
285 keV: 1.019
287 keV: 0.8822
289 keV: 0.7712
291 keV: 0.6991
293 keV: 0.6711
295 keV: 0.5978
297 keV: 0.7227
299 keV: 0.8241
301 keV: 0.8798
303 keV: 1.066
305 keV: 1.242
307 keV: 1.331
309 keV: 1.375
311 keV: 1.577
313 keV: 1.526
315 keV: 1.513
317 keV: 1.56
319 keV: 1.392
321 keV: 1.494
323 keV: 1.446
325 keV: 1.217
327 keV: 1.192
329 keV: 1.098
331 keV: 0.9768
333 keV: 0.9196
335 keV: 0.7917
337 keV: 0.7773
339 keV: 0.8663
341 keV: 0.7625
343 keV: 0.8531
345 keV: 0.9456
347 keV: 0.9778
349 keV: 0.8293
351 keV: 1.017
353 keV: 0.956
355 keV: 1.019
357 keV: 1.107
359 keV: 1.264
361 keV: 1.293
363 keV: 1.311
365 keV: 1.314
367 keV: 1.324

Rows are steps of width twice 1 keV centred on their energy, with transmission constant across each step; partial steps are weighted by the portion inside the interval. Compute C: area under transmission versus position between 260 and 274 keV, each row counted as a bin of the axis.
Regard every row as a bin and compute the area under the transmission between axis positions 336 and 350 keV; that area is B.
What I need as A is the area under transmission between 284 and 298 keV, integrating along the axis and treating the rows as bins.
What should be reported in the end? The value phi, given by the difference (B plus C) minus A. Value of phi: 19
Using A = 10.7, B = 12.0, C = 17.8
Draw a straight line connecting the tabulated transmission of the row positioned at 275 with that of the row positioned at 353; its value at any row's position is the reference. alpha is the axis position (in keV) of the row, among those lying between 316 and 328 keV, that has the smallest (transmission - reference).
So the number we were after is 327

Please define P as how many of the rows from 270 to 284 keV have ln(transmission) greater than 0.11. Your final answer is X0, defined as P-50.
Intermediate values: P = 7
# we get -43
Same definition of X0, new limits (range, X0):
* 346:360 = -49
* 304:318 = -43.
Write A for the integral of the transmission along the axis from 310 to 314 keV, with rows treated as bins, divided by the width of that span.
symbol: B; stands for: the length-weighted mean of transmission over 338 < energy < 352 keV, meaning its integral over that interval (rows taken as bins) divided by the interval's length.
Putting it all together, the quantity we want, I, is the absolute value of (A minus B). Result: 0.66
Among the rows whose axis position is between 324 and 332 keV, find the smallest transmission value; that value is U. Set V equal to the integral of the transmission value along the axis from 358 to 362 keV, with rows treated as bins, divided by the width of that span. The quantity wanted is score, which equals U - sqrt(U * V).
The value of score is -0.14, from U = 0.9768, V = 1.3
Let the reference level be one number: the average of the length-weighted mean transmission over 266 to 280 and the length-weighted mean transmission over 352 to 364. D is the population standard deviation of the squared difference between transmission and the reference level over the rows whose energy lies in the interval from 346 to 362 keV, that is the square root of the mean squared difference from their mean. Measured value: 0.04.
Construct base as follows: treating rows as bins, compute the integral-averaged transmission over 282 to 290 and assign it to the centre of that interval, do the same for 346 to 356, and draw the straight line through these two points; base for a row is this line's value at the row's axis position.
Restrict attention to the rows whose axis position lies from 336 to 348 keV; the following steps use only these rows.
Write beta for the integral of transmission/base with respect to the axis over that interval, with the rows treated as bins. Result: 11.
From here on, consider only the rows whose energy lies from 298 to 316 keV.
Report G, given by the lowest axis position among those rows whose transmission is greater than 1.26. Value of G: 307 keV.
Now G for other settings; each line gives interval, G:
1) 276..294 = 279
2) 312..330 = 313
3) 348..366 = 359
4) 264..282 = 265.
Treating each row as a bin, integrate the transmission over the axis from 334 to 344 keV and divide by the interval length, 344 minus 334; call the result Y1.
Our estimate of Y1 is 0.81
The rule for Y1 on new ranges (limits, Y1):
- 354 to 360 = 1.13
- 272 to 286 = 1.18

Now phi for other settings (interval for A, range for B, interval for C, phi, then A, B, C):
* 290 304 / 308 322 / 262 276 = 28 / 10.9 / 20.9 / 17.6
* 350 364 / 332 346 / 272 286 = 12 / 15.9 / 11.8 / 16.6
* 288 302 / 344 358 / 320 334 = 20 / 10.3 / 13.7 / 16.7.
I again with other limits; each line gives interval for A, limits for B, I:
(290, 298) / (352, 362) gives 0.46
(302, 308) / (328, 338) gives 0.30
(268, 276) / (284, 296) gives 0.43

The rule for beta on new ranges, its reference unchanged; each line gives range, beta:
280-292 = 12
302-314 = 17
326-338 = 12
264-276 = 15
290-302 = 9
